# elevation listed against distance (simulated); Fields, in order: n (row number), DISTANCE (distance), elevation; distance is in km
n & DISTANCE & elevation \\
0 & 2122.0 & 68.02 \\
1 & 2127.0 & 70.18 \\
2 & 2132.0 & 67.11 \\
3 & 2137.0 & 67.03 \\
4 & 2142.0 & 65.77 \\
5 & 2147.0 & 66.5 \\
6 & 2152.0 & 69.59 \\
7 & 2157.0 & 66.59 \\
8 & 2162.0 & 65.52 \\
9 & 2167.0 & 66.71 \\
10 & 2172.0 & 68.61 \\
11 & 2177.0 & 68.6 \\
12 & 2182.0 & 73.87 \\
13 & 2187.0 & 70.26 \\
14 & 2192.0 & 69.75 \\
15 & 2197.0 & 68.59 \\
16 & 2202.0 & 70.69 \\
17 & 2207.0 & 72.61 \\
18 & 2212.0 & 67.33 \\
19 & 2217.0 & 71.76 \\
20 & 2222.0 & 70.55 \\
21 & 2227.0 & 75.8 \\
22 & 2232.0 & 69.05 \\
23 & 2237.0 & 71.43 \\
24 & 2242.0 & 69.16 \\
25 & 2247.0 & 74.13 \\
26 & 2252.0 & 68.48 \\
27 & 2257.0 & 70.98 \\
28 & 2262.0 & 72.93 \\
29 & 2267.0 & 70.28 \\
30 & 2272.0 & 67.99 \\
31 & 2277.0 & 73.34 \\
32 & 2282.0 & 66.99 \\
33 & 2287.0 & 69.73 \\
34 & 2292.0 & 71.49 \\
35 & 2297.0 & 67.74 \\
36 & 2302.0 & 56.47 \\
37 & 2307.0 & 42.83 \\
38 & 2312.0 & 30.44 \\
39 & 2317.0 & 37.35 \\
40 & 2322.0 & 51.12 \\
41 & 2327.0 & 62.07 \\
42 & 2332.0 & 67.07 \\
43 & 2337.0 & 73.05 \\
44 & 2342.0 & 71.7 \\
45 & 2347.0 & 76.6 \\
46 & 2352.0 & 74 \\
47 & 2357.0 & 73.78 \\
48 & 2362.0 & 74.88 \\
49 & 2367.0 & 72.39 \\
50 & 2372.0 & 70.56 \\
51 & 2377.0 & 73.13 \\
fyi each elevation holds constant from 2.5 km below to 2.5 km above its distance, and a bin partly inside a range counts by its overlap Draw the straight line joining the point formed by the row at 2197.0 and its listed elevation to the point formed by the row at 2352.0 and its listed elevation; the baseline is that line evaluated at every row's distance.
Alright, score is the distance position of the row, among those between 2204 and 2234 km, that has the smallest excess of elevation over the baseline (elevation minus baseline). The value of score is 2212.0 km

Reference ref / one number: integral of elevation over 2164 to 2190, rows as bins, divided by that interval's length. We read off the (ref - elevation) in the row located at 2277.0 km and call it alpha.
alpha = -4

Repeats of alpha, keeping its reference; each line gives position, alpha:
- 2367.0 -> -3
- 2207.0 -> -3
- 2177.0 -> 1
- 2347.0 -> -7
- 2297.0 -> 2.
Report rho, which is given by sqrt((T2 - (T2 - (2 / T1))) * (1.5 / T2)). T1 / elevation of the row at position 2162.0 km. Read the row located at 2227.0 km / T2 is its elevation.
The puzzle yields 0.0246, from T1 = 65.52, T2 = 75.8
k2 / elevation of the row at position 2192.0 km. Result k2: 69.75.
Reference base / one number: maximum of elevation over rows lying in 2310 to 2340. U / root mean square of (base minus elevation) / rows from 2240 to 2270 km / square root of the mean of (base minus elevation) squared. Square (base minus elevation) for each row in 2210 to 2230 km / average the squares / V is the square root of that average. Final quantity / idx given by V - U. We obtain 1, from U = 2.9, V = 3.5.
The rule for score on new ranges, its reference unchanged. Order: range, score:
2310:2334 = 2312.0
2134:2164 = 2162.0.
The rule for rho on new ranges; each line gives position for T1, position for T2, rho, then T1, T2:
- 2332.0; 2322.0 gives 0.0296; 67.07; 51.12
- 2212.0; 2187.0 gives 0.0252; 67.33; 70.26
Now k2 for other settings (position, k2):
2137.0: 67.03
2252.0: 68.48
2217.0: 71.76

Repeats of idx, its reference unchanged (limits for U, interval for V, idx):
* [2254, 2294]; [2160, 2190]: 2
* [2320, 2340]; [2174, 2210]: -10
